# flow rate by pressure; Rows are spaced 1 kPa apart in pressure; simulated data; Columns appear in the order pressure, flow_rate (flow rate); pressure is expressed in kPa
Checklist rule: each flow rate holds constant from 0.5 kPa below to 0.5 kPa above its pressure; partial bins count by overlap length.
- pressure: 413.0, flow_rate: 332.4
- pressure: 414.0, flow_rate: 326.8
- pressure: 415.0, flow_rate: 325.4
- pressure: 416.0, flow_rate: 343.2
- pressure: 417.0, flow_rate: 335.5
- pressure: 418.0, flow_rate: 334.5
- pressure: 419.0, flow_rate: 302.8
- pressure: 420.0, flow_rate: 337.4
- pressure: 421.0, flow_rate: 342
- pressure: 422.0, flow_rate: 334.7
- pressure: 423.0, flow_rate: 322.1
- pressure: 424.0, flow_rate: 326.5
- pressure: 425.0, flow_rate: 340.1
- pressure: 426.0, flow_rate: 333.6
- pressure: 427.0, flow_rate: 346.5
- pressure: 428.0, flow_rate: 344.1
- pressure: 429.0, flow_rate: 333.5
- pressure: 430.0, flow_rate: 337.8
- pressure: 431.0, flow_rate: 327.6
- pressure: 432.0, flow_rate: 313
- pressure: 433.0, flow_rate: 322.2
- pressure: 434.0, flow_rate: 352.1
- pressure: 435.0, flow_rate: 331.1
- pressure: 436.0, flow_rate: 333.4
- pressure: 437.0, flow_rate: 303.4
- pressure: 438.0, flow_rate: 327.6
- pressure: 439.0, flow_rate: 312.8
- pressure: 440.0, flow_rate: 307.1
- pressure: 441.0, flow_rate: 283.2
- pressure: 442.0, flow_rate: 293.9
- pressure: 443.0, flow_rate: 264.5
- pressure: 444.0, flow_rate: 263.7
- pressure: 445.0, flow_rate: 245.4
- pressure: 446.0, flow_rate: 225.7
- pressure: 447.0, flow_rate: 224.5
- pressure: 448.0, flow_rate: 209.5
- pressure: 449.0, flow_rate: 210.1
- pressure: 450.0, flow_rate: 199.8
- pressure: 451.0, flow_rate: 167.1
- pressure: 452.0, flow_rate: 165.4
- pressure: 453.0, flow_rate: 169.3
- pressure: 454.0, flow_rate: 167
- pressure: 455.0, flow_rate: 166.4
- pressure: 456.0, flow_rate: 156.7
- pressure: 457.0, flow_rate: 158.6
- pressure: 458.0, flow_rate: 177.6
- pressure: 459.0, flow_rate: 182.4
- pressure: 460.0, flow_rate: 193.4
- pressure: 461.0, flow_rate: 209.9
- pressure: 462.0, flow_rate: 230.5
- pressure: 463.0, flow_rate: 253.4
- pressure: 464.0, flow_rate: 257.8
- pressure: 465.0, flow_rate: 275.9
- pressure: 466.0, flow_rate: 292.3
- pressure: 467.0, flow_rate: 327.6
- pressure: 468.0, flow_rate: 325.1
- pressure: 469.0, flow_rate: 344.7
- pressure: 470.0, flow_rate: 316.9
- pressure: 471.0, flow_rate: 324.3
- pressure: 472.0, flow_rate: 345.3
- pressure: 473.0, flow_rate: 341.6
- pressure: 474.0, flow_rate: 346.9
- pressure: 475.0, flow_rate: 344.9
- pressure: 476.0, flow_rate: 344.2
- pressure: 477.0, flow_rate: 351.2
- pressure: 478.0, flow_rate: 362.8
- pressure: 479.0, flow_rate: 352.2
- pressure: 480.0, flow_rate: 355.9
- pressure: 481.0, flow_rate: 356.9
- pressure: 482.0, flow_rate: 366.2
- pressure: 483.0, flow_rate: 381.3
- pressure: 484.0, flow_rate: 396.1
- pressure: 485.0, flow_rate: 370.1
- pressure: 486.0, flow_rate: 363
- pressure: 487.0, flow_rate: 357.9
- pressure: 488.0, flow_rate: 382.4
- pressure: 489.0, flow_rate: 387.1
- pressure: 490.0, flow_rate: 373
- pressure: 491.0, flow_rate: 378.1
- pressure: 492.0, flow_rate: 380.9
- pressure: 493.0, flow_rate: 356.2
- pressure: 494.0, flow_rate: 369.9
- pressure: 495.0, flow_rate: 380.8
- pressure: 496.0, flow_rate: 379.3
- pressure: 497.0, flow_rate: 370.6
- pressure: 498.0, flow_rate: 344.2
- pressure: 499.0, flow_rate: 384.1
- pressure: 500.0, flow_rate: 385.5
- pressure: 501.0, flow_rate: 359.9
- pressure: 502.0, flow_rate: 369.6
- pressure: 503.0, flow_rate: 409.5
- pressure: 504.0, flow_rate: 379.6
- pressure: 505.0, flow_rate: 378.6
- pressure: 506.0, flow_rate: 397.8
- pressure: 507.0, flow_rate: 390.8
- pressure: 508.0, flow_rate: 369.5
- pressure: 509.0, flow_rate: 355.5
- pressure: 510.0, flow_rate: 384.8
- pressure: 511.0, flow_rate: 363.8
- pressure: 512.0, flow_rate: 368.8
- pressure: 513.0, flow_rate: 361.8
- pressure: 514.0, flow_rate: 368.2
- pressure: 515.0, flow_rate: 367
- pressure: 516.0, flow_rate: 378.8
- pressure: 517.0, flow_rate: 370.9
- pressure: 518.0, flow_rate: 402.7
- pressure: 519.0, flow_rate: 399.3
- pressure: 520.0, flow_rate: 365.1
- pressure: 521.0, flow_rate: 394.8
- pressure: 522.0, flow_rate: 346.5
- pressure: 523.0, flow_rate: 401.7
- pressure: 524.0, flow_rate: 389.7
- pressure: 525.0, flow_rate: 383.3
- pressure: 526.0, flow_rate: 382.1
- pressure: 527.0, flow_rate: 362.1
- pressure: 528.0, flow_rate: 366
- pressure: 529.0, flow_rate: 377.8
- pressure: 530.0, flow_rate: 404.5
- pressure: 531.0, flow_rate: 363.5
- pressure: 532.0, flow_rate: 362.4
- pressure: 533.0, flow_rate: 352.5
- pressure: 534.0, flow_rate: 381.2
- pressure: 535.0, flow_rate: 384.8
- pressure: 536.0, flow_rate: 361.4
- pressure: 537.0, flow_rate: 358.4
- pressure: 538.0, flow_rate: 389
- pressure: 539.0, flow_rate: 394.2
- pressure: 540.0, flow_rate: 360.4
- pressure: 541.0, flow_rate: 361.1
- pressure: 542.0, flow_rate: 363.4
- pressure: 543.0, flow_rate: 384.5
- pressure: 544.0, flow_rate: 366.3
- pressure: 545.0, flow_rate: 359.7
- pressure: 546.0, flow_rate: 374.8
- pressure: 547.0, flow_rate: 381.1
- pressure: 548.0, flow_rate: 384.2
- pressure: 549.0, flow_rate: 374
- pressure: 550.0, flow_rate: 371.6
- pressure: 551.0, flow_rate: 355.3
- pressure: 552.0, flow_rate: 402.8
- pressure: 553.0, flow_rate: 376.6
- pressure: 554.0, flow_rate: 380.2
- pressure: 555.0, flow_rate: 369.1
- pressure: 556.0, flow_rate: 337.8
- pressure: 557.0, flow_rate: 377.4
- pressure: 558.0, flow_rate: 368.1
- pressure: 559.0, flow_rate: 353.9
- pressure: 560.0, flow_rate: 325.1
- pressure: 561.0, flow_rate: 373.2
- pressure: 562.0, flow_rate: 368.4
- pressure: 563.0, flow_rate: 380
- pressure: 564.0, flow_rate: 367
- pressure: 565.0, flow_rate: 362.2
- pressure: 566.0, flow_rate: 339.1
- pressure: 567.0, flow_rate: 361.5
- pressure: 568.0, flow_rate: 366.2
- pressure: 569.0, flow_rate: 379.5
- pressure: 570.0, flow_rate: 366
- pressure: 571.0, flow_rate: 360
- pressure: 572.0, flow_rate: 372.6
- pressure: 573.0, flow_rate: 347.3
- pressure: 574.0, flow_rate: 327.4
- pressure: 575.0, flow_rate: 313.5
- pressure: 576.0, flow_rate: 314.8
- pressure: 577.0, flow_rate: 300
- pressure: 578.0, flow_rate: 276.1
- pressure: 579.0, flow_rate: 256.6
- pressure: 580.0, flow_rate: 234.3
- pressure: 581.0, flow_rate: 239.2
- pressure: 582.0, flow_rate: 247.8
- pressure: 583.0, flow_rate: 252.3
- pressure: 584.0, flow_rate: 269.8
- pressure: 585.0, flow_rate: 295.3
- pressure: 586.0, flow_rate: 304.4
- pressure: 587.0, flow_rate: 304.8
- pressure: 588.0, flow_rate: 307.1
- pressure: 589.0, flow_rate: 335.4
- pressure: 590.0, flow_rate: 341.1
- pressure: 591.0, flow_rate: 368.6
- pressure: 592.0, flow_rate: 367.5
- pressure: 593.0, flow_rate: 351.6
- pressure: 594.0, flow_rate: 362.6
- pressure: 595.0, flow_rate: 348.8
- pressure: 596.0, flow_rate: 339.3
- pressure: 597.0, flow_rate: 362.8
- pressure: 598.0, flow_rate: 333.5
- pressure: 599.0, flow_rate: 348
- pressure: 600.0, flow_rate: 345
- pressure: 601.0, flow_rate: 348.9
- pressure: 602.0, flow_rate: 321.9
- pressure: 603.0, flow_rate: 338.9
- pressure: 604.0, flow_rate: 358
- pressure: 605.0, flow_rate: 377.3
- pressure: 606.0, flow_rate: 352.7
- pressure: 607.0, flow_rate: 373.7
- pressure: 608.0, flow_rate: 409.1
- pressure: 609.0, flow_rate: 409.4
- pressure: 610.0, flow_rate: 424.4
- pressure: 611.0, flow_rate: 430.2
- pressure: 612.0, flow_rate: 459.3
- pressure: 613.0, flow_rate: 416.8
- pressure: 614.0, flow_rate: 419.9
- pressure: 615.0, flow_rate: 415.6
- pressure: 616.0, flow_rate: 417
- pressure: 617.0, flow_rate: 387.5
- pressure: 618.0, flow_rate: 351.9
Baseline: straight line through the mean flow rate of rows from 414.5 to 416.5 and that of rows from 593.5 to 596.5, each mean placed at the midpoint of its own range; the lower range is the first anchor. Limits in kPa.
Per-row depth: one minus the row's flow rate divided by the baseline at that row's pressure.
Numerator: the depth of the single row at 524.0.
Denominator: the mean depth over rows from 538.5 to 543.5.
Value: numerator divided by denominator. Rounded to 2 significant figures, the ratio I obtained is 1.7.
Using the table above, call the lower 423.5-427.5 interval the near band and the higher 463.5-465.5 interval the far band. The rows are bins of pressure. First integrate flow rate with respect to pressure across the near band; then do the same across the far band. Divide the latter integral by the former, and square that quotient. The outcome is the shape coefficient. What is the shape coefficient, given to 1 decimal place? 0.2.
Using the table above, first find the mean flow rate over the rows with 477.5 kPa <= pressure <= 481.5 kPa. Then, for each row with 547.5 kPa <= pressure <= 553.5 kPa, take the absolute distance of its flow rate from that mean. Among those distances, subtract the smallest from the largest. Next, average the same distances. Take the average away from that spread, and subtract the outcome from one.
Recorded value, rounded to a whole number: -22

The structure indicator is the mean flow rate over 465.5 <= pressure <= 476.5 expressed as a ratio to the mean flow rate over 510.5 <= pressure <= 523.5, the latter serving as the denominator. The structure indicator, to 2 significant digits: 0.88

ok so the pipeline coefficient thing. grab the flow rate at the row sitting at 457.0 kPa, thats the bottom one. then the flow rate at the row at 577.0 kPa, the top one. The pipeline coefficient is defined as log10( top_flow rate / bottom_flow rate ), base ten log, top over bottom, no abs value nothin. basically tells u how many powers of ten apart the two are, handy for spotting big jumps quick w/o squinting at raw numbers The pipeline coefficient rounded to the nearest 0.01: 0.28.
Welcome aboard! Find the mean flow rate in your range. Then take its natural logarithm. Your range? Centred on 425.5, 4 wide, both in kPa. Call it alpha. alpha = 5.8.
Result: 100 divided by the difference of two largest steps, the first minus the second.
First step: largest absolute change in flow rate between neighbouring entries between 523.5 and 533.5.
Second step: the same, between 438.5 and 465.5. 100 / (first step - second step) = 12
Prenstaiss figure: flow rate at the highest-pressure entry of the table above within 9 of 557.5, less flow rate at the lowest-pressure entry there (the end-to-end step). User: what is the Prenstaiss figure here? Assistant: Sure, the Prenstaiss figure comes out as -35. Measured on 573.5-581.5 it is -88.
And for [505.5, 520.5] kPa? -33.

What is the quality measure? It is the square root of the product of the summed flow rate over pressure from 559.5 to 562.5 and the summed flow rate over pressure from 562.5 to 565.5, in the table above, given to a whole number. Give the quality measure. 1088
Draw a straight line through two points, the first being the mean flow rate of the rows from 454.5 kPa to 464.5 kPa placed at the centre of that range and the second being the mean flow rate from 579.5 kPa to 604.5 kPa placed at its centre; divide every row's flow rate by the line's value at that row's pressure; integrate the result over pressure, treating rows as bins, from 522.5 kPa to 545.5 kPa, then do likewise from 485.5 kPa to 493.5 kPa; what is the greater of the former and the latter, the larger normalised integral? 32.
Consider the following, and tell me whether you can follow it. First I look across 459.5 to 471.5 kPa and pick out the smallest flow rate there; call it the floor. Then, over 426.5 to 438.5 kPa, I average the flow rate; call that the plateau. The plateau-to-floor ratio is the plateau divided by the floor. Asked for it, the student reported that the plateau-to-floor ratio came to 1.71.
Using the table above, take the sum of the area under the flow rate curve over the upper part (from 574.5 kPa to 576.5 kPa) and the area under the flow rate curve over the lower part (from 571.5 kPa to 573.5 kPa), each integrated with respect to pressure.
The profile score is 1348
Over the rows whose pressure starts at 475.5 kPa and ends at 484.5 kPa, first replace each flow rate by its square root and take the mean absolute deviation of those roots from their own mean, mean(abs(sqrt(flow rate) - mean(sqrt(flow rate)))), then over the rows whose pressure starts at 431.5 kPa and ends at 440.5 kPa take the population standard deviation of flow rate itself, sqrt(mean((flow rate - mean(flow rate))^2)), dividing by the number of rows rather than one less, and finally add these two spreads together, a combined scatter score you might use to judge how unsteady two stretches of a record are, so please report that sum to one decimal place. 14.8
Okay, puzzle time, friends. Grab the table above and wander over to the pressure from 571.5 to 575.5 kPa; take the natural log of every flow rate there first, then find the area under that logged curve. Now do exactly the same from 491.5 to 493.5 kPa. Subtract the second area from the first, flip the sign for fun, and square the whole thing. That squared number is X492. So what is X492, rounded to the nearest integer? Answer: 132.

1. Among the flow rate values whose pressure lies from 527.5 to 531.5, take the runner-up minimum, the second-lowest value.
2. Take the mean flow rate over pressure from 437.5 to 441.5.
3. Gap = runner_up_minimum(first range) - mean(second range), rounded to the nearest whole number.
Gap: 58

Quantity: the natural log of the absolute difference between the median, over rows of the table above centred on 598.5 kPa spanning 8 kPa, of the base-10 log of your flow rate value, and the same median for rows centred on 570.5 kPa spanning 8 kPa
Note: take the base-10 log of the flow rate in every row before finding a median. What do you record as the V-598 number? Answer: -3.9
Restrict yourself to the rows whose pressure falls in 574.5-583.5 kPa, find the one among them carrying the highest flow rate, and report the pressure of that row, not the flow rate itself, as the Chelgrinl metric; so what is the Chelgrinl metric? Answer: 576.0 kPa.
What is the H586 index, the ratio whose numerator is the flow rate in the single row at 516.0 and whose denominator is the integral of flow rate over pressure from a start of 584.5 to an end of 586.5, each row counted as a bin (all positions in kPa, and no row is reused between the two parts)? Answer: 0.6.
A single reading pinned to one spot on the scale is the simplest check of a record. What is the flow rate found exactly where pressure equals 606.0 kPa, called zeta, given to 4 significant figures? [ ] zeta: 352.7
